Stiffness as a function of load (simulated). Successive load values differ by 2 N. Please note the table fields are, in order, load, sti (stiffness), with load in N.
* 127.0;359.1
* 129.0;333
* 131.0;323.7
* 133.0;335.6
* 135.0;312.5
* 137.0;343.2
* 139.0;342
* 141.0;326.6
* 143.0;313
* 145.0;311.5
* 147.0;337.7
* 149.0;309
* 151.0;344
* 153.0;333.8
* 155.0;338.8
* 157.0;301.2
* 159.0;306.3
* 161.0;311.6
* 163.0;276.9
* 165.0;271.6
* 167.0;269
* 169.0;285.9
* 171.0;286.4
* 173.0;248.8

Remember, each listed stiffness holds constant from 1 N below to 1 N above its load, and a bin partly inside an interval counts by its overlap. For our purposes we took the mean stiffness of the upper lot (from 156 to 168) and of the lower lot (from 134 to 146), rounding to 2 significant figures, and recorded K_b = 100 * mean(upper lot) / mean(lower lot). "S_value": 89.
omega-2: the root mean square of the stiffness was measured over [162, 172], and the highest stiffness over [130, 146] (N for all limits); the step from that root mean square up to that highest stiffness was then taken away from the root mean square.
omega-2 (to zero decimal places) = 213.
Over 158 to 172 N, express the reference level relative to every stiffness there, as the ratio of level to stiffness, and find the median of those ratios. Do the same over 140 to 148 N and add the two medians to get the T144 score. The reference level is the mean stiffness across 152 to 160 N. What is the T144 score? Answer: 2.121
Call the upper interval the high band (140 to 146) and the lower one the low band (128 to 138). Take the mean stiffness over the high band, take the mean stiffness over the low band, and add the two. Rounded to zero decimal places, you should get 647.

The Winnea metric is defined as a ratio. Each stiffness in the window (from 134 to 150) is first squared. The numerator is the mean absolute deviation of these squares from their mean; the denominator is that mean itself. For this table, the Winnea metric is 0.080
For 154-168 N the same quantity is 0.138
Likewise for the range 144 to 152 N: 0.094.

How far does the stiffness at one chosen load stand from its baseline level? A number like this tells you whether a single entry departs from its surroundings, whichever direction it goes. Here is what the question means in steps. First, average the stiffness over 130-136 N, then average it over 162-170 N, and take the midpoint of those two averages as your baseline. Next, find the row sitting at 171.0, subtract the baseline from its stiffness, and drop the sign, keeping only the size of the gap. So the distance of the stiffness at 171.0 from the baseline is 13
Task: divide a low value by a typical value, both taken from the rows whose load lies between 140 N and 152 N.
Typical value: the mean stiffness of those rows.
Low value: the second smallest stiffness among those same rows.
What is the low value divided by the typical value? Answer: 0.963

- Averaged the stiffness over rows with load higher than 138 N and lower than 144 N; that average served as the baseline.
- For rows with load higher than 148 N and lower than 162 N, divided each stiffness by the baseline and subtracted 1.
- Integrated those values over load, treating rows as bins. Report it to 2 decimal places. -0.28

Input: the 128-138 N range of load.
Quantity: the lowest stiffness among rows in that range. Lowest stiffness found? 312.5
